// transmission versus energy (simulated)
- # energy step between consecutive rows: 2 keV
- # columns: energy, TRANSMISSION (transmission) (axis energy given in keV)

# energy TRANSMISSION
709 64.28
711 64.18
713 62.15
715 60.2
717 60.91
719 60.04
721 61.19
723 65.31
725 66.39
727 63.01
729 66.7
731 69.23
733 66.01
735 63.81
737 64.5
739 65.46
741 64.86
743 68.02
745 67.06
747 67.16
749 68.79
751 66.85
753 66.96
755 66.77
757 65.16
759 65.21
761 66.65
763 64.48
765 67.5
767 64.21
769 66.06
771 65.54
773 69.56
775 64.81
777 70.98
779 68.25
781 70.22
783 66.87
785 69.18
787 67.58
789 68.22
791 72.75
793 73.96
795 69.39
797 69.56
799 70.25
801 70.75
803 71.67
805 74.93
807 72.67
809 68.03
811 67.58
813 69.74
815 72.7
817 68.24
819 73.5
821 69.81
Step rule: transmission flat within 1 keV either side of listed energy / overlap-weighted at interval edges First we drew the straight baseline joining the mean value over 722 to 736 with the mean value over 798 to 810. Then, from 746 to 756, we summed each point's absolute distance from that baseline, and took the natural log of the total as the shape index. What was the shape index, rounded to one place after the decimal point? 1.3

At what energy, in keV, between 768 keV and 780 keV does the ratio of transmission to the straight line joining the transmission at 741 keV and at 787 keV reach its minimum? 775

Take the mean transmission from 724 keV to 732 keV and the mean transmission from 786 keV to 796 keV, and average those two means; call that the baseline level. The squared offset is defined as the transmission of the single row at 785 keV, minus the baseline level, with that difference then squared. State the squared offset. 1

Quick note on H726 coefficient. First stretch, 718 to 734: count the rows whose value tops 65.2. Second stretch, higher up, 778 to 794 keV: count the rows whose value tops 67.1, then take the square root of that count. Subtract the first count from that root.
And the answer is -2.4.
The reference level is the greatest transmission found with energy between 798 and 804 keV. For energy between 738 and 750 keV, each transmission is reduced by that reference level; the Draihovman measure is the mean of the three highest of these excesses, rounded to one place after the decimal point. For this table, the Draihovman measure -3.7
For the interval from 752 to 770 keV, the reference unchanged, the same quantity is -4.6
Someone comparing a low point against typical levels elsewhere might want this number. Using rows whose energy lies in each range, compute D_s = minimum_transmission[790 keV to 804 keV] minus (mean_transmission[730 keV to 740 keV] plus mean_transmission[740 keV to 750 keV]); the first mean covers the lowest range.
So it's -64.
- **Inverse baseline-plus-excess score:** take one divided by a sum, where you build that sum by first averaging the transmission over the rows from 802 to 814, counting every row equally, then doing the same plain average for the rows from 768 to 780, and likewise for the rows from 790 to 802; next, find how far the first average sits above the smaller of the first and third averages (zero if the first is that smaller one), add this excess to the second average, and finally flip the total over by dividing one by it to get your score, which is 0.0148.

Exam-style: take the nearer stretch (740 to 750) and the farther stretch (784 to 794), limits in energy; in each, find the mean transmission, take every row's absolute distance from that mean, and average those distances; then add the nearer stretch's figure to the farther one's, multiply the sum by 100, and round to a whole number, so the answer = 340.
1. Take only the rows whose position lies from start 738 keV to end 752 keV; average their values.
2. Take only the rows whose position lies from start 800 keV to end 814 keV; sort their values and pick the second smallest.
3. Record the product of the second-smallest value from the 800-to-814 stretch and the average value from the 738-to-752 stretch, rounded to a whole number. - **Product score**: 4550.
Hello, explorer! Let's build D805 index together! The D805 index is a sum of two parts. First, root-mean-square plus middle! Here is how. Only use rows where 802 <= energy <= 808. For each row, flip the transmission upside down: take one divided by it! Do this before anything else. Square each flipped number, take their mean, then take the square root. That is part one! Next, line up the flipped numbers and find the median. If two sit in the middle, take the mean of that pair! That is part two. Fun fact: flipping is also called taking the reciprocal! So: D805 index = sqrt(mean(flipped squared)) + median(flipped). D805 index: 0.0274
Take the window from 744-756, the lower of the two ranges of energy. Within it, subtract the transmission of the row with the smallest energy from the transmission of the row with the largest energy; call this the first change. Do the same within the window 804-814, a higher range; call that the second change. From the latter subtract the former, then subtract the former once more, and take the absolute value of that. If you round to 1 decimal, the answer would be 4.6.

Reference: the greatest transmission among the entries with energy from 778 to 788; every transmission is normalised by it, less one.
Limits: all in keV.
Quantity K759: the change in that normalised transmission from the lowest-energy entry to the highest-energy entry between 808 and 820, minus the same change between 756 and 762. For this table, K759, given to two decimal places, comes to 0.06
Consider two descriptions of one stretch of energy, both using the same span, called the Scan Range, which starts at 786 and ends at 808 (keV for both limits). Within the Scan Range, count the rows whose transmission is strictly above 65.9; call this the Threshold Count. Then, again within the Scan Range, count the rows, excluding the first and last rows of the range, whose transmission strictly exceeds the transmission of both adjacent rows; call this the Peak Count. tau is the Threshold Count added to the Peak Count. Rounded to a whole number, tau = 13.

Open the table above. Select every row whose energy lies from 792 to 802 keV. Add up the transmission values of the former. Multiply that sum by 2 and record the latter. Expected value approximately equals 708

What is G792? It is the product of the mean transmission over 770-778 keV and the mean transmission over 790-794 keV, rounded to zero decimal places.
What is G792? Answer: 4968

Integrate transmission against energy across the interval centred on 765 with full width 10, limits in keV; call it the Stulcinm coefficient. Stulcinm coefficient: 658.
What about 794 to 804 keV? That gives 703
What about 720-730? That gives 645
